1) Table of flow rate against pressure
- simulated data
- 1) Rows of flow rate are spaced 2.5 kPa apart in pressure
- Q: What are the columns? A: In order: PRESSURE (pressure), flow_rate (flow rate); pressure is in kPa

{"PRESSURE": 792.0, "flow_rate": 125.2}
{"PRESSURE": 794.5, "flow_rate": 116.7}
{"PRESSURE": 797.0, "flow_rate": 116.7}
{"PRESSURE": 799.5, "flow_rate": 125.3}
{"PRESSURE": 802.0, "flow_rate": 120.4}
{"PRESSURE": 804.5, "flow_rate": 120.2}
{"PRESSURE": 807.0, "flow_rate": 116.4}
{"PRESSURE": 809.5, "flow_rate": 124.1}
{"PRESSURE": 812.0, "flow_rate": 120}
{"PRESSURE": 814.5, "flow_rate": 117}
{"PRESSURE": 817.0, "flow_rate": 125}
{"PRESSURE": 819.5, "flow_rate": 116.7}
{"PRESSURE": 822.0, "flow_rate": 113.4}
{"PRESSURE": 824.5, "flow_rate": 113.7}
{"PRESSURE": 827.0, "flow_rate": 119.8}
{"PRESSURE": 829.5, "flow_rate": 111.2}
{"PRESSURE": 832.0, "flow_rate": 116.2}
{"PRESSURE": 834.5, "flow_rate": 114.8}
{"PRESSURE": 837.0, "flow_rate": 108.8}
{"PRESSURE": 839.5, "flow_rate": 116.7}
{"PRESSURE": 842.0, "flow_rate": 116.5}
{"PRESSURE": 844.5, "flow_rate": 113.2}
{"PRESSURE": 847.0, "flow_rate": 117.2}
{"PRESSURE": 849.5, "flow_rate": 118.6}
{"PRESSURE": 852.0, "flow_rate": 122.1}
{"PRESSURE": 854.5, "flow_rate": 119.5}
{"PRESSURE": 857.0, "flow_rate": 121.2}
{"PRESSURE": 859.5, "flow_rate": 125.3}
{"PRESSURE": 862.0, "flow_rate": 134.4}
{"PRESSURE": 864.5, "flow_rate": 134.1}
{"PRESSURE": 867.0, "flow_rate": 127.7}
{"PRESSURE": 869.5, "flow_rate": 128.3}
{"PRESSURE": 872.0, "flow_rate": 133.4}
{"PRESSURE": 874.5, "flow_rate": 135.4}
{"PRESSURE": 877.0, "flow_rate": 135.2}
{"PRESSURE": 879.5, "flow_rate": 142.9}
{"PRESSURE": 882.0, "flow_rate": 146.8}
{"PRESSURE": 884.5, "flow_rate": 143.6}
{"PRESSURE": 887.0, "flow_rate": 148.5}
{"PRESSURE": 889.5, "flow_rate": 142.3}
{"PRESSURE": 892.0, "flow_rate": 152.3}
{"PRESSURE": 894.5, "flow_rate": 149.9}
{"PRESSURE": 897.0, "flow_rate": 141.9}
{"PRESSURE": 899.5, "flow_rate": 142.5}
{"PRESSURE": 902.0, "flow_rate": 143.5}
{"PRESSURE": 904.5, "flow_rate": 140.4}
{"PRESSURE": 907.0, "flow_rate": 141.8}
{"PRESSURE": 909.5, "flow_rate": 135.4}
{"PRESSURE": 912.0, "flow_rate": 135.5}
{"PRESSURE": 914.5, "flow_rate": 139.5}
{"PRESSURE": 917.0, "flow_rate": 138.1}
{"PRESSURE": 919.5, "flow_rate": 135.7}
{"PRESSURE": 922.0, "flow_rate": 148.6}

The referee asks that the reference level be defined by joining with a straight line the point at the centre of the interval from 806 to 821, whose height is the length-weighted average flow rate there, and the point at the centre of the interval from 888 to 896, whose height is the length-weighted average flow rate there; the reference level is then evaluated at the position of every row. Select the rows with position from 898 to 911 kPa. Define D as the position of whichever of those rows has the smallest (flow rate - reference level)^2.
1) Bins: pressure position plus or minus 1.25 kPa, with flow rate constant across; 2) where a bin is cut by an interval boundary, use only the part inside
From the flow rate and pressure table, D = 902.0 kPa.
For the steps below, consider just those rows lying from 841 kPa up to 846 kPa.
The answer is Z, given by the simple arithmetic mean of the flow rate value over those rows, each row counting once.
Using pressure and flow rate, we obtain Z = 115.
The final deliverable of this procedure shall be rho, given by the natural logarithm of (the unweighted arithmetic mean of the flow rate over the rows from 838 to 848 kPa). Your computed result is 4.75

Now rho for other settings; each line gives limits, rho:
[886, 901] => 4.99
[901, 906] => 4.96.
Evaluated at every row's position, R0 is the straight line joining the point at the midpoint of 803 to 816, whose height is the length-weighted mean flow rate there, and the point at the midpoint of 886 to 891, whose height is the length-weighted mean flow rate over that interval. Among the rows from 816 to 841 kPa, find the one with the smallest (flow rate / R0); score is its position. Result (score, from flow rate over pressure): 837.0 kPa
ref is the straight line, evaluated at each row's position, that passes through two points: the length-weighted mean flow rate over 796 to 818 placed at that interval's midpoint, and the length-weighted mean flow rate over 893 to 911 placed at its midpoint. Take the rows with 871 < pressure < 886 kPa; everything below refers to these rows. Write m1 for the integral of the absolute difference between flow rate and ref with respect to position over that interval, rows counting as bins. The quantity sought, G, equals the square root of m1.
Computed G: 8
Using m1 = 62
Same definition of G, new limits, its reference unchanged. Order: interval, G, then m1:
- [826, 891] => 23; 537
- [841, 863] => 15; 227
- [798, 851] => 21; 443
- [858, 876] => 8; 65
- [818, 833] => 12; 143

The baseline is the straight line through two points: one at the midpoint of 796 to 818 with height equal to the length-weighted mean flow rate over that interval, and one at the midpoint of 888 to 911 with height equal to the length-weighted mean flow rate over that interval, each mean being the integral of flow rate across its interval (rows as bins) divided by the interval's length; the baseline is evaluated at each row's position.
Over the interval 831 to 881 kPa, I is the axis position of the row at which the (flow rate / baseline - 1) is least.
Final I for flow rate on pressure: 837.0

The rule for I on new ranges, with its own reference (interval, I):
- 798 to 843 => 837.0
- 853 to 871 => 854.5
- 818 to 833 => 829.5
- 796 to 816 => 814.5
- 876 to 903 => 877.0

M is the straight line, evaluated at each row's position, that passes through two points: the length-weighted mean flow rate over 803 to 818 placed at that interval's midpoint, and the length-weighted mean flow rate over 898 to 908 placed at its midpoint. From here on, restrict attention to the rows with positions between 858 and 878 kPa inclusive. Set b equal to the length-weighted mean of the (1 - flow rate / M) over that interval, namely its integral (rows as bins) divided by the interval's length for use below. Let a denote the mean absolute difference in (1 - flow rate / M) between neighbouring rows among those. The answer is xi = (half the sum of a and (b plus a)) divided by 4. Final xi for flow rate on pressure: 0.008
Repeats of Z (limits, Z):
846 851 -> 118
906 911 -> 139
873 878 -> 135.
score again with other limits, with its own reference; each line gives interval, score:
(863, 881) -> 869.5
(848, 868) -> 854.5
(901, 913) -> 912.0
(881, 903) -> 899.5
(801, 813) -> 807.0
